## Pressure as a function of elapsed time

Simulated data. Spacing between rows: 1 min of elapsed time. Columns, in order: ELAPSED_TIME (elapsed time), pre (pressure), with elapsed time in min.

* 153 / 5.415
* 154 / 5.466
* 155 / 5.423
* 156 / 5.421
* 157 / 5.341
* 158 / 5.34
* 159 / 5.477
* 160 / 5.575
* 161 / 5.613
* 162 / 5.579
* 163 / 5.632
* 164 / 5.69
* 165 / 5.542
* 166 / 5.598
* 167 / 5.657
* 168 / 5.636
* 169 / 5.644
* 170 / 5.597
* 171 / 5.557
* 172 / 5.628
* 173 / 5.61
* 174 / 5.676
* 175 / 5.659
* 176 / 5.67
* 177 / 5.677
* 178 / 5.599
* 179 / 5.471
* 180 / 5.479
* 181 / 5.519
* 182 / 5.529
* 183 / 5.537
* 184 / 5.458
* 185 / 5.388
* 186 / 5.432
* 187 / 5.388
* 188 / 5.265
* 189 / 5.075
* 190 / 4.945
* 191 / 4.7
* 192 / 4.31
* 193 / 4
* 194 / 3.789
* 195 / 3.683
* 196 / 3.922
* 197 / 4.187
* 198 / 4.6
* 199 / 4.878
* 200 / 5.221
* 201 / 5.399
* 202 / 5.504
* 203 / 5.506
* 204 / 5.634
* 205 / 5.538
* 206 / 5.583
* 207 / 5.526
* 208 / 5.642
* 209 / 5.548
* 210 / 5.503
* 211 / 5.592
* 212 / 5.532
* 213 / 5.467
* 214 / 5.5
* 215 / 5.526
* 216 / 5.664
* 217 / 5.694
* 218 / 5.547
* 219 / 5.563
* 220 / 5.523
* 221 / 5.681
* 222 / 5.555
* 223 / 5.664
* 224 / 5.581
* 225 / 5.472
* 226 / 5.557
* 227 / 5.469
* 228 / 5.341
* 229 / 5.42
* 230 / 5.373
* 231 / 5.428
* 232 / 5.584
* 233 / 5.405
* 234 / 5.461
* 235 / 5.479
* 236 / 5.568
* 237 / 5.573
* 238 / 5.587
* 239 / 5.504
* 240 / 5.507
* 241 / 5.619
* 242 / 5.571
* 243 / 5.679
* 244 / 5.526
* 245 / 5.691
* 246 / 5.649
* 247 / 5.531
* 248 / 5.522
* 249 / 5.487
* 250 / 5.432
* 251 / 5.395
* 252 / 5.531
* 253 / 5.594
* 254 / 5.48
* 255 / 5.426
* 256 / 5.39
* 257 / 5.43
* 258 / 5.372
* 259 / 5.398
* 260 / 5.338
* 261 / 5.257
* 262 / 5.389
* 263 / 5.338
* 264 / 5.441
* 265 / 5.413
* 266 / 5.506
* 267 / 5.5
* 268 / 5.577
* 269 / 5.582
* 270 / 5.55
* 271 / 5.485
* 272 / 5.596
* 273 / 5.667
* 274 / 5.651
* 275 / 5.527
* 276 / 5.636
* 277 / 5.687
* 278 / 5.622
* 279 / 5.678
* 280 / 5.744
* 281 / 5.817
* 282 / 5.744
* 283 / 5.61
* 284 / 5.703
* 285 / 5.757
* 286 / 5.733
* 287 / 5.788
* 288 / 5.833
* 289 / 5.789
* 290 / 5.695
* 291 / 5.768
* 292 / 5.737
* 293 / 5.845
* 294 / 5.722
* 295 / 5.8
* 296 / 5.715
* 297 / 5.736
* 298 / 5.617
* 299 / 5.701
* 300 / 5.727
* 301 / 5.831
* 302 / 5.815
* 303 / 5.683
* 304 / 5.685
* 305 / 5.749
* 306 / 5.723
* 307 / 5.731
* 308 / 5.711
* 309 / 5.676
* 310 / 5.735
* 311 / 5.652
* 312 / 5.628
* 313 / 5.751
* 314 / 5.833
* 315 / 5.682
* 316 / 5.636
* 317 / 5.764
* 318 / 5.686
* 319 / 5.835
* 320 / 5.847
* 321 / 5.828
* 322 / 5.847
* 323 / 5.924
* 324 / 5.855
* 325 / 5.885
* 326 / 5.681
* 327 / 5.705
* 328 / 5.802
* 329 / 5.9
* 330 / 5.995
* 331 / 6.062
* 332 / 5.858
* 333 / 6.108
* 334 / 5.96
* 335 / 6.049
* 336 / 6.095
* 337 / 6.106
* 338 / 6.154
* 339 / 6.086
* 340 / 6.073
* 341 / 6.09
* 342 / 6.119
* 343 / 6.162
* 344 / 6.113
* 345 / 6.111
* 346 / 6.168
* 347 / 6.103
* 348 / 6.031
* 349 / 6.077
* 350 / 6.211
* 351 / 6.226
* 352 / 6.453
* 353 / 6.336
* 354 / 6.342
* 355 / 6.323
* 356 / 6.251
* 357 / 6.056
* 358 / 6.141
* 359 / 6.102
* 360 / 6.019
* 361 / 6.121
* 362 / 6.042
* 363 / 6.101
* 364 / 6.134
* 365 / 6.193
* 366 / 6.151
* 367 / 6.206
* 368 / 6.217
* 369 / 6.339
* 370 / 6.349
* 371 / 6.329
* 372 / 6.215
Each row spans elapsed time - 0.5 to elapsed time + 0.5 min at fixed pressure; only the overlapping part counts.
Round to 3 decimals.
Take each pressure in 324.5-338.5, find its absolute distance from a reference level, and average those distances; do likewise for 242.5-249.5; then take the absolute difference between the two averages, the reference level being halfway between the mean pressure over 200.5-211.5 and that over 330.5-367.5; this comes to 0.092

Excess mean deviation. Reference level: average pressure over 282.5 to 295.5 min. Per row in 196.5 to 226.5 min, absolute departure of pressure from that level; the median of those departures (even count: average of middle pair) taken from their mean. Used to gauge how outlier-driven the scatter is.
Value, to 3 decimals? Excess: 0.089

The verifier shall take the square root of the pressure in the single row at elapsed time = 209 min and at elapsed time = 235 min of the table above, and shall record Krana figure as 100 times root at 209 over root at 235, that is 100.6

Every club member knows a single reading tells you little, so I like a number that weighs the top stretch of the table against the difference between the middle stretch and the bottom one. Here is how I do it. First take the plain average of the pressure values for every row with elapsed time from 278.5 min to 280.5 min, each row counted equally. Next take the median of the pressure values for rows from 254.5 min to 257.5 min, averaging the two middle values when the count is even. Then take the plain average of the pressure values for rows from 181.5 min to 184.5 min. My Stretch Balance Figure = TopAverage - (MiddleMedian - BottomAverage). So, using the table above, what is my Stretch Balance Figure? 5.8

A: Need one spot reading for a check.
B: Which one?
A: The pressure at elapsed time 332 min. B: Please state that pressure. 5.858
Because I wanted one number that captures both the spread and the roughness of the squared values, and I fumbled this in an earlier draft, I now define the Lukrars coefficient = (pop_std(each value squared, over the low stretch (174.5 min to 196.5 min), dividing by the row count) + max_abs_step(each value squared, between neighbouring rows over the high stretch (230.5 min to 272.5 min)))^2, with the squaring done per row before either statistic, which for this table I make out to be 68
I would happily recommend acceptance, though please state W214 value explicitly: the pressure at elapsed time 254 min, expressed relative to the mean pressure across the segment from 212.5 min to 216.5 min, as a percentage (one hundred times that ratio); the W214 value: 99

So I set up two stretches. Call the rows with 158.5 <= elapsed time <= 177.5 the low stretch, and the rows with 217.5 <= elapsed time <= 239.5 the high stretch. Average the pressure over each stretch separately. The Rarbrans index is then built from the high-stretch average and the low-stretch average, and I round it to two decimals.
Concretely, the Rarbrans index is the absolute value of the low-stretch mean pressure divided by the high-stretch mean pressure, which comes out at 1.02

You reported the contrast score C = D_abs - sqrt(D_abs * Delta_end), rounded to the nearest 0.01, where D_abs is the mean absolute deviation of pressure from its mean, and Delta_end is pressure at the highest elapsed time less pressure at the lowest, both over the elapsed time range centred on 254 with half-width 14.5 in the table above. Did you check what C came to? 0.01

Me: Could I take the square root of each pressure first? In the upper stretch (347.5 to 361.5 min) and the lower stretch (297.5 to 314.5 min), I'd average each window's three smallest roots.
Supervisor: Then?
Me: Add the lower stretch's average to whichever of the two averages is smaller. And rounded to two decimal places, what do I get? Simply 4.75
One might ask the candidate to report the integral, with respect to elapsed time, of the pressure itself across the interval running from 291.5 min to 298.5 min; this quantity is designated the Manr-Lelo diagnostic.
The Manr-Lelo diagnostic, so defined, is 40.2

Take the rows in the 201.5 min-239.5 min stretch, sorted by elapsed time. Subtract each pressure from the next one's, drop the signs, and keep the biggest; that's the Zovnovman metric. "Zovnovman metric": 0.18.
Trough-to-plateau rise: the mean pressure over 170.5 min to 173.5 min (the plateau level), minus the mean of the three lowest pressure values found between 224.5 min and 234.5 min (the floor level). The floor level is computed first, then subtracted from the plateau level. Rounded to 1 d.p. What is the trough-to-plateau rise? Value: 0.2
